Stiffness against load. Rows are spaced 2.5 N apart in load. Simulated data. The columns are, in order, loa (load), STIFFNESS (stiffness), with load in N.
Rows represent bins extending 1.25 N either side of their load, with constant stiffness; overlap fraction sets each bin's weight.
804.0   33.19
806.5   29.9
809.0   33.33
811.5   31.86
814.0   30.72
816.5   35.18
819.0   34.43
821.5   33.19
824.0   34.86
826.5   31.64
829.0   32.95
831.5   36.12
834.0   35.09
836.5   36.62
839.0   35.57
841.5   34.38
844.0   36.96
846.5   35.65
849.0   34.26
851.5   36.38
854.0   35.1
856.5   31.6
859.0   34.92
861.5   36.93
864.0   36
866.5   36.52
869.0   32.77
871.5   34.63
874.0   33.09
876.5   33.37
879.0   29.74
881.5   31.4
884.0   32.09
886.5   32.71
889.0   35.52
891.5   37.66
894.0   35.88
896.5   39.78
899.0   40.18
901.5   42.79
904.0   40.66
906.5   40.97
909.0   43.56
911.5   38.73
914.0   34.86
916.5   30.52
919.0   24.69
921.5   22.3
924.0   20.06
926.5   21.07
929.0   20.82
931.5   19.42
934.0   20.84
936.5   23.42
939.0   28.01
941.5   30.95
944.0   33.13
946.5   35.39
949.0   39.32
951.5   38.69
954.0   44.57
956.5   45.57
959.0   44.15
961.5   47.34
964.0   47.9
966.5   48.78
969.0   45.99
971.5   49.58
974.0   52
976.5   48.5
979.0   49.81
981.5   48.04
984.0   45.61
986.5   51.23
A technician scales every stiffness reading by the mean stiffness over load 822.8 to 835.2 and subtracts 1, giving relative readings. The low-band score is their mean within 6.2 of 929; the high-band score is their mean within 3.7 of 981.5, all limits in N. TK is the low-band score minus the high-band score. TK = -0.80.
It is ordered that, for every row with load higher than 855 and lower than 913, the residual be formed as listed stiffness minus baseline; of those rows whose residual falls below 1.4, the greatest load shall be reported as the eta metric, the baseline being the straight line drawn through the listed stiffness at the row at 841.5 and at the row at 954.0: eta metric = 911.5 N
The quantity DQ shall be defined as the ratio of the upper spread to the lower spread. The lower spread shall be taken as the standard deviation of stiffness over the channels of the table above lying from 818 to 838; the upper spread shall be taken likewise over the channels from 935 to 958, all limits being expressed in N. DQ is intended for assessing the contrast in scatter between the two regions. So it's 4.4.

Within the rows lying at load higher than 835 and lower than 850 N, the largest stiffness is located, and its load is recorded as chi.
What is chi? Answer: 844.0 N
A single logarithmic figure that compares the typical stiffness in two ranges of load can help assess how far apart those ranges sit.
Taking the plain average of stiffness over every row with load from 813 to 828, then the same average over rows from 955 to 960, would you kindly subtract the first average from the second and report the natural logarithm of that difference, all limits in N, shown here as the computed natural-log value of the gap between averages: 2.4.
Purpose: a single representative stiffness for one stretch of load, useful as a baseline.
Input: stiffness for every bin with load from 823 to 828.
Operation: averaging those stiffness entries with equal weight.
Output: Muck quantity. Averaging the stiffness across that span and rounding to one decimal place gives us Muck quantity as 33.2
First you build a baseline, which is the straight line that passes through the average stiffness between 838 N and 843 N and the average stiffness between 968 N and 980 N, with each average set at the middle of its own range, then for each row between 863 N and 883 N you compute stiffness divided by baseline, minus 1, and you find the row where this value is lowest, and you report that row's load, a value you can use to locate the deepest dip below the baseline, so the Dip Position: 879.0 N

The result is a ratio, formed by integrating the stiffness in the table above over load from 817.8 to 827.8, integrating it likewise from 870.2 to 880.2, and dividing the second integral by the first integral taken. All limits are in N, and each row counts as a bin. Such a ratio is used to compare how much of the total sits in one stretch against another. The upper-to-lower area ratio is 0.98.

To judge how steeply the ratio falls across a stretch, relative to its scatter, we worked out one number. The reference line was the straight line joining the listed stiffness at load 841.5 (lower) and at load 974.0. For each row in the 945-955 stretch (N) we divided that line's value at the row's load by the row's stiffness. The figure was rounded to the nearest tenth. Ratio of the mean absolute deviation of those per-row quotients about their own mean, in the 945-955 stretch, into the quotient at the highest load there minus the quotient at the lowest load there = -3.6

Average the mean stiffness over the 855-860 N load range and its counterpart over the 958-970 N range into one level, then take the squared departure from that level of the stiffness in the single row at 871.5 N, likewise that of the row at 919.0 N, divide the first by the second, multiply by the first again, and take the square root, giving 1.9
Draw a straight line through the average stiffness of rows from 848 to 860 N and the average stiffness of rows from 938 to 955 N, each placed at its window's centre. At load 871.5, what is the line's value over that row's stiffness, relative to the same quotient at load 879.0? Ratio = 0.9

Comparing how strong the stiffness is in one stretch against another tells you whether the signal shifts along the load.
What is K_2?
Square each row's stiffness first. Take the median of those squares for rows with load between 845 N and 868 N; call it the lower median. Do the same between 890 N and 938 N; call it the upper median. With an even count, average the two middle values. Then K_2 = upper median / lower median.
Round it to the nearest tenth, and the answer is 1.0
